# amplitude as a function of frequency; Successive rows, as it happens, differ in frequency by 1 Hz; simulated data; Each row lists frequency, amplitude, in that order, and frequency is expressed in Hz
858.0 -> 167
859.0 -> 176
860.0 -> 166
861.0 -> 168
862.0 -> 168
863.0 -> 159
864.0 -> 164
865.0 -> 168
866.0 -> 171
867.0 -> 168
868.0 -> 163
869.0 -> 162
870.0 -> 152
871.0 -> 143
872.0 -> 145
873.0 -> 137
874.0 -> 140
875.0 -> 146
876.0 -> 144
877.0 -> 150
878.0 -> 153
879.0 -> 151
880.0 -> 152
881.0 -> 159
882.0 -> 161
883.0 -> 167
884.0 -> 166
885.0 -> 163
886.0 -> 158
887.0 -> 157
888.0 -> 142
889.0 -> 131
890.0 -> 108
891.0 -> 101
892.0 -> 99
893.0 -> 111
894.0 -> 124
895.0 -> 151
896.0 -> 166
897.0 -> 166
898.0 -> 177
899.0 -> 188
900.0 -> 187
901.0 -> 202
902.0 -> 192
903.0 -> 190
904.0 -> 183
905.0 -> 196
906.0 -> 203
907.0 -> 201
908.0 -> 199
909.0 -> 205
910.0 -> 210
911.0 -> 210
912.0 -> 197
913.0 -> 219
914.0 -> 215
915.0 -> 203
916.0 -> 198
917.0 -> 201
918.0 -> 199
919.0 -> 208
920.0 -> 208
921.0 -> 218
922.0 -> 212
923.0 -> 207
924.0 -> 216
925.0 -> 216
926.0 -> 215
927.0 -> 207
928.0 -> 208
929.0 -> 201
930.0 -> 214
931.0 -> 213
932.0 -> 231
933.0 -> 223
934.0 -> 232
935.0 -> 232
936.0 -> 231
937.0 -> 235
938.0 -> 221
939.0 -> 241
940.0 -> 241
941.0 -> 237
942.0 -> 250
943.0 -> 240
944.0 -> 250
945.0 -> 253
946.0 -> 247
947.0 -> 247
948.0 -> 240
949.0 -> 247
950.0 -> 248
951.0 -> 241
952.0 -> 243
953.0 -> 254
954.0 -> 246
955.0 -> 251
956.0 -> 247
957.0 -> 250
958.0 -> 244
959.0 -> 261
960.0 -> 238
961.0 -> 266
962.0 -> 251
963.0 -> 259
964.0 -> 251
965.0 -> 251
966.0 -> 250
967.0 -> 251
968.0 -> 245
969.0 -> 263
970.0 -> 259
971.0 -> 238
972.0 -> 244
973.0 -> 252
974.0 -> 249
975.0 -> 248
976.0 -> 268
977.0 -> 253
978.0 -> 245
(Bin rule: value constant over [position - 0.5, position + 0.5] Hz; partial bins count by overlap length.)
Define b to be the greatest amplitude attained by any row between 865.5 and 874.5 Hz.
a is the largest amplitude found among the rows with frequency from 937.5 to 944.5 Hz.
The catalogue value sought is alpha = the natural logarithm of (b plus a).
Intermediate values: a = 250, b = 171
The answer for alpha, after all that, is 6.04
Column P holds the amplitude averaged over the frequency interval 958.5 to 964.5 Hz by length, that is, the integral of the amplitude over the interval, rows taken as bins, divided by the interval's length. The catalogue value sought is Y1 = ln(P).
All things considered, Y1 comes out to 5.5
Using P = 254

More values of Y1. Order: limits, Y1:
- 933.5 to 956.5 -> 5.5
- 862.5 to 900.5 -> 5.0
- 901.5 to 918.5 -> 5.3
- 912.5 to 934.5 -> 5.4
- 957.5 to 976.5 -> 5.5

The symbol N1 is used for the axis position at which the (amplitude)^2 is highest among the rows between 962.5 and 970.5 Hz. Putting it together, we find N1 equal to 969.0 Hz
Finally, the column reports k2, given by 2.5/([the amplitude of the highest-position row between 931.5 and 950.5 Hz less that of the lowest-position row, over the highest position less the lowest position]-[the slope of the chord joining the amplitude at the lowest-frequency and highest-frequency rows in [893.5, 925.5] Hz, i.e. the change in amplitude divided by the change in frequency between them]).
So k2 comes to -1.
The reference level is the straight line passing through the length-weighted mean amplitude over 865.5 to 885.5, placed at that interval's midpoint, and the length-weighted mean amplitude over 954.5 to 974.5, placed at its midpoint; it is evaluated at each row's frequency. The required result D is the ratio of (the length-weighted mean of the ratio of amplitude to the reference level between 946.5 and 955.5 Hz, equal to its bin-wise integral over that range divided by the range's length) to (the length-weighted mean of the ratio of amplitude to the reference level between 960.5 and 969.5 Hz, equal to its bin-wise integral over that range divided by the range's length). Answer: 1.03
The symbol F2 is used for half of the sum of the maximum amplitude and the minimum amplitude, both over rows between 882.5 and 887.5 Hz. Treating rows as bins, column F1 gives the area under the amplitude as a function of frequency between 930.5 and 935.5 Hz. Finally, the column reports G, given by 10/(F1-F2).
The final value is 0.0103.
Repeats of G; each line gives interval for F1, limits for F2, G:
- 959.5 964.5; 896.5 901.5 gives 0.0093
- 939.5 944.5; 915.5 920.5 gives 0.0099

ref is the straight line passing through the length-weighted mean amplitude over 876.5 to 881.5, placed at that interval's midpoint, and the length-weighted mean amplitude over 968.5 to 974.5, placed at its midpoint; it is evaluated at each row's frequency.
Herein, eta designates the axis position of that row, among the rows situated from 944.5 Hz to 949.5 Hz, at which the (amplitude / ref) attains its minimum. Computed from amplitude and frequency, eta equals 948.0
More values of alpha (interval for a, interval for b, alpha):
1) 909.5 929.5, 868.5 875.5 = 5.94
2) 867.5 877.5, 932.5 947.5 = 6.03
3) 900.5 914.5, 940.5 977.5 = 6.19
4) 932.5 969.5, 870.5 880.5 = 6.04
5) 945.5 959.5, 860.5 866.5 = 6.07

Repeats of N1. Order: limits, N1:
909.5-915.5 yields 913.0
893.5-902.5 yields 901.0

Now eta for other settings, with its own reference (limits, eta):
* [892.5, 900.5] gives 893.0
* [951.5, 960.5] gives 960.0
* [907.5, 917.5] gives 916.0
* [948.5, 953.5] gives 951.0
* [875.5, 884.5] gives 876.0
